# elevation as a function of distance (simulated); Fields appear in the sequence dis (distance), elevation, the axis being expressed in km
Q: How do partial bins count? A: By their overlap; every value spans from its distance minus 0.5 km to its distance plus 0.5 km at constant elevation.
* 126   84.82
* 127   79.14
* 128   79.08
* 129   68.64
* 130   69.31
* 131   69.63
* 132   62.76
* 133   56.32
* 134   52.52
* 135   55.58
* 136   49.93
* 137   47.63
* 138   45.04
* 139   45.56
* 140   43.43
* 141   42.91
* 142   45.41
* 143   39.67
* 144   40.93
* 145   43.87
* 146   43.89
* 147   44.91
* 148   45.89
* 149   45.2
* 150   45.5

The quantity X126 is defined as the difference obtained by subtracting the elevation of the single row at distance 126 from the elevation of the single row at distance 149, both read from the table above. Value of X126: -40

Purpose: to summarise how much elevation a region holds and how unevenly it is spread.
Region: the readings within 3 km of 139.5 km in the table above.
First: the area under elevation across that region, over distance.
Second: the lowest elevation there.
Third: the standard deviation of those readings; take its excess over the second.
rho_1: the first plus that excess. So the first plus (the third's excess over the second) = 229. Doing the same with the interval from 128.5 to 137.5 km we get 493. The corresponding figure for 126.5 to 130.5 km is 233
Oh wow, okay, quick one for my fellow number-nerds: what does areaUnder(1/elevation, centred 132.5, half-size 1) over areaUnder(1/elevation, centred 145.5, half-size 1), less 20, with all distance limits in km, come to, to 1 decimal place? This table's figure -19.3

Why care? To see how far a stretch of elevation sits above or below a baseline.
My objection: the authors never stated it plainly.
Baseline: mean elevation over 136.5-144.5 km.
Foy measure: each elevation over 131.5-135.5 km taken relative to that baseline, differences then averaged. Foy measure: 13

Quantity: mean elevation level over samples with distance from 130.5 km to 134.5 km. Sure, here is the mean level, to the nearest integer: 60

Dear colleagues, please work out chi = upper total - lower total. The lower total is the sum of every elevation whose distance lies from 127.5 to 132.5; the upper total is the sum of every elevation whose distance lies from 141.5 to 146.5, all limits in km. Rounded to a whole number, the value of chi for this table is -136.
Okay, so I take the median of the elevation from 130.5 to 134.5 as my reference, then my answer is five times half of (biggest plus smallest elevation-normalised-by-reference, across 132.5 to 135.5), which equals 4.57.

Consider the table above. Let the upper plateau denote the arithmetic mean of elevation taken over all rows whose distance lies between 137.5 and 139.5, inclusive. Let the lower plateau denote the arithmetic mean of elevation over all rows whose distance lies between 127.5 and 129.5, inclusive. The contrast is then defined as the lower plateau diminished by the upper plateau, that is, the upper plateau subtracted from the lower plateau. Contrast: 29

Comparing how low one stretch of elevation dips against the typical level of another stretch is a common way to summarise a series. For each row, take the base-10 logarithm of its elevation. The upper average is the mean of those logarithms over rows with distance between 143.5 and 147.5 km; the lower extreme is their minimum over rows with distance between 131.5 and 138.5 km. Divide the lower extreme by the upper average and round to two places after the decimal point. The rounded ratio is 1.01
